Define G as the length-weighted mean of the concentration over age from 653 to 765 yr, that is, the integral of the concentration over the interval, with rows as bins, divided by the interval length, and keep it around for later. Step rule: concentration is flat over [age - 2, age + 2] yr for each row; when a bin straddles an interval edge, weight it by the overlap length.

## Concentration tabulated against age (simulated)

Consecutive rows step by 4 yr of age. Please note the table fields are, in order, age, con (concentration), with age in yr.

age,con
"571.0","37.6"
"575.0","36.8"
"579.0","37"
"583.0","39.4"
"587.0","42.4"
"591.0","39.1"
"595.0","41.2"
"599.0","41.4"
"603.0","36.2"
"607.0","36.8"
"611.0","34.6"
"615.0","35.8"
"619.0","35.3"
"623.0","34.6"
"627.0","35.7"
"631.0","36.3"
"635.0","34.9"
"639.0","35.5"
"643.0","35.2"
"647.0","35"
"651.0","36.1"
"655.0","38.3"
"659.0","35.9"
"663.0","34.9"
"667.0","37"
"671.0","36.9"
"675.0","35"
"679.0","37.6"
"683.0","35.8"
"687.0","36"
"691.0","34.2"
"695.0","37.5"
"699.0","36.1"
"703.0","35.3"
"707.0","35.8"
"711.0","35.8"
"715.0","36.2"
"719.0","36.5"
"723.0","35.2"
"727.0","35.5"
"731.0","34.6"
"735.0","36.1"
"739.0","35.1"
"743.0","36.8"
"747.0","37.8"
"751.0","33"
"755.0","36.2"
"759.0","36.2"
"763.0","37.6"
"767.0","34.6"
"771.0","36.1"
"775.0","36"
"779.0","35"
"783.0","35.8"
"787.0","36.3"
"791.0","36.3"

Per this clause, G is 36.03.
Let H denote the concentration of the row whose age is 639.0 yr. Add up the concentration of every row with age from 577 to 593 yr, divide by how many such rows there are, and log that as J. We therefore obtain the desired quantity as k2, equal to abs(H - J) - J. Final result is -35.5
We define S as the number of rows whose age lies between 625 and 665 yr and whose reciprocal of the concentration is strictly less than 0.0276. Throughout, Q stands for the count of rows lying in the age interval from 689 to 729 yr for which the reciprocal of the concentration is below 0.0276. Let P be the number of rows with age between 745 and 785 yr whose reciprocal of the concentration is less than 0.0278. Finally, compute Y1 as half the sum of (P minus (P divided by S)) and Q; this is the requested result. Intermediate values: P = 6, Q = 2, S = 2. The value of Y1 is 2.5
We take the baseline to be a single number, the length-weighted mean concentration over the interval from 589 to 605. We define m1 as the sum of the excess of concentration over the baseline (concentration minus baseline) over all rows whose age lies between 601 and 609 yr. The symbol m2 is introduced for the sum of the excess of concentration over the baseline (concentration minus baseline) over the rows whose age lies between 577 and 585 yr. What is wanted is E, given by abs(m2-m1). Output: 3.4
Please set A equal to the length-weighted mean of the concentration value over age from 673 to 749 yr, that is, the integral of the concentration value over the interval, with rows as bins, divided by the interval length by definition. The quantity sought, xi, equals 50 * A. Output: 1797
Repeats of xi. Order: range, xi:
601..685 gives 1794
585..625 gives 1887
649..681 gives 1823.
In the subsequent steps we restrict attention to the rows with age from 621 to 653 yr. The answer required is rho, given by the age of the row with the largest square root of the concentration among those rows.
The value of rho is 631.0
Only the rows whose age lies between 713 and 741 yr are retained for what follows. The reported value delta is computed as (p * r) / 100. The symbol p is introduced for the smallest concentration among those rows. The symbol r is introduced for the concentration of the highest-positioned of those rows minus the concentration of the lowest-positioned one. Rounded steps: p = 34.6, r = -1.10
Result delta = -0.38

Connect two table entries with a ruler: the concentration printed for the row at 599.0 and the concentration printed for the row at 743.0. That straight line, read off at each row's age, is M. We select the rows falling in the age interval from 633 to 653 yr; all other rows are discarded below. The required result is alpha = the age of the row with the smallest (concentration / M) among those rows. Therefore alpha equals 635.0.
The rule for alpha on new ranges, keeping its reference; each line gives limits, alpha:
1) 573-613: 611.0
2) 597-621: 611.0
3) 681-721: 691.0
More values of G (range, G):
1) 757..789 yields 35.95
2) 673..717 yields 35.94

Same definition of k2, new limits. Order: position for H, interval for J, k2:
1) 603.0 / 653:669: -36.2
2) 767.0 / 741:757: -34.6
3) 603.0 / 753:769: -36.1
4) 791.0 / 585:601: -36.3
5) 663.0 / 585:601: -34.9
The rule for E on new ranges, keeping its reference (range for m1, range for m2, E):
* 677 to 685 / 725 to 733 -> 3.3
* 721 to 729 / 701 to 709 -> 0.4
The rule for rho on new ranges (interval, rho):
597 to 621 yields 599.0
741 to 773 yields 747.0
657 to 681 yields 679.0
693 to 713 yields 695.0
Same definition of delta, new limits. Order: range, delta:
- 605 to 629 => -0.38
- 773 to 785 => -0.07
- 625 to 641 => -0.07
